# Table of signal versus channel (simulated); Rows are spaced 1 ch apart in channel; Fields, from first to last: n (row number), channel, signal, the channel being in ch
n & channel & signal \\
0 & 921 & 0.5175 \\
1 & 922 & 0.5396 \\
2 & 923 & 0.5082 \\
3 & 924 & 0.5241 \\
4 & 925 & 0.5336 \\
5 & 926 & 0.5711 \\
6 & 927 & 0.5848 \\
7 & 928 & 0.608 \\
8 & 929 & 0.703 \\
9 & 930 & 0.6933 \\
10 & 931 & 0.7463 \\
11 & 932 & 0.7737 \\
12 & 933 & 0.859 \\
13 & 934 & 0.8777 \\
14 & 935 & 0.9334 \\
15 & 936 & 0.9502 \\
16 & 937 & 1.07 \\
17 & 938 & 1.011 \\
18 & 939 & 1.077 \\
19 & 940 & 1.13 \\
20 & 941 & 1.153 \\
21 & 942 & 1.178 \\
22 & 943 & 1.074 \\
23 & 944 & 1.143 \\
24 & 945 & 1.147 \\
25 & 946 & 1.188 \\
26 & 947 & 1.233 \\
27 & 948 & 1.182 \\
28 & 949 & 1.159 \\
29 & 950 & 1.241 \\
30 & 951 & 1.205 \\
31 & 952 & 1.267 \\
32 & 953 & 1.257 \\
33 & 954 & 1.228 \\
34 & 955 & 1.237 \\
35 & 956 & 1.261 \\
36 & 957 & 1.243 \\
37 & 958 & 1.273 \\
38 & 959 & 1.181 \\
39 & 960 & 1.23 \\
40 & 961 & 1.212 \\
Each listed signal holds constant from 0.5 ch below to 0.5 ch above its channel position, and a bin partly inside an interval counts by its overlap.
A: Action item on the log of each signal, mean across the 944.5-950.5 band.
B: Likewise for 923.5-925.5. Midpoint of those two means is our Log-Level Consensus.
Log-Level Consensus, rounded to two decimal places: -0.10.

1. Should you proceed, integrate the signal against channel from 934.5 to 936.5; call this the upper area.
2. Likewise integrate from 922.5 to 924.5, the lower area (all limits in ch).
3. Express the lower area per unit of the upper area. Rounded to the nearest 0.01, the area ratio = 0.55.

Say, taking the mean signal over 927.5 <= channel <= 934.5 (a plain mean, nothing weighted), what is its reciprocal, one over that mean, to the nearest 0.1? 1.3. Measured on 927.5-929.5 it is 1.5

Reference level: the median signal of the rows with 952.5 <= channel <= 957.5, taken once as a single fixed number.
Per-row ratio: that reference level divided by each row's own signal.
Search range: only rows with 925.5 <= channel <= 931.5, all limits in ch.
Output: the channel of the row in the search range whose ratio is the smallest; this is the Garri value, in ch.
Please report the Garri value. 931 ch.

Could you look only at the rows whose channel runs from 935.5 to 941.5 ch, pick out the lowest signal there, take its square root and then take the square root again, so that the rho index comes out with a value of 0.99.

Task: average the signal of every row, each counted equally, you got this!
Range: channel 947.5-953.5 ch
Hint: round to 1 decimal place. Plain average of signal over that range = 1.2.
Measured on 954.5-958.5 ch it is 1.3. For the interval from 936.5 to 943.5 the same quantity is 1.1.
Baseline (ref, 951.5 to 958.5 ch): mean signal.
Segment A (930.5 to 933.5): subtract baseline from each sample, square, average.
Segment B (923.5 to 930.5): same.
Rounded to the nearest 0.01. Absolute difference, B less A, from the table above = 0.21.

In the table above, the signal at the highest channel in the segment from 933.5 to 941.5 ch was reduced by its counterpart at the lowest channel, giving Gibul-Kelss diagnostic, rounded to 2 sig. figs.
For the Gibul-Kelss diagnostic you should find 0.28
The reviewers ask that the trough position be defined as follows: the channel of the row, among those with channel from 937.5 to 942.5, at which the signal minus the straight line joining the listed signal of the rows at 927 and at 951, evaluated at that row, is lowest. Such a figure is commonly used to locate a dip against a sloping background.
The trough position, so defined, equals 938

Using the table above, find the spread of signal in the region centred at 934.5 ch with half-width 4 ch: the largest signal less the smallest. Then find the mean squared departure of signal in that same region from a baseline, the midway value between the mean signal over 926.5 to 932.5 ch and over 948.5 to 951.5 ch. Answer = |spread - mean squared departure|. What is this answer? 0.31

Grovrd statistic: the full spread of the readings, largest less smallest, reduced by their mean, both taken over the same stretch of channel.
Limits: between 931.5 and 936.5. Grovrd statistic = -0.70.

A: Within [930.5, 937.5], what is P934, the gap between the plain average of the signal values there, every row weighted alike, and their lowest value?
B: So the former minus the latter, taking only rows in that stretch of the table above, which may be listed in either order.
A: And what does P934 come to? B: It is 0.14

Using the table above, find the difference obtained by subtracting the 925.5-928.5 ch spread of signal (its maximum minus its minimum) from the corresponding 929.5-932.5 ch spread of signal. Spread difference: 0.04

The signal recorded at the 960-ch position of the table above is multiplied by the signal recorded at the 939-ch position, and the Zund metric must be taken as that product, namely 1.32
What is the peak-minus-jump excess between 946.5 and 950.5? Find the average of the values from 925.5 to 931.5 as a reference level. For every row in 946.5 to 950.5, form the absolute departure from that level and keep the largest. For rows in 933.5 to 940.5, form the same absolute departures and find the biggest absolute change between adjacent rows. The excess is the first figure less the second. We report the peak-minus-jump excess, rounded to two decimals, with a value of 0.47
